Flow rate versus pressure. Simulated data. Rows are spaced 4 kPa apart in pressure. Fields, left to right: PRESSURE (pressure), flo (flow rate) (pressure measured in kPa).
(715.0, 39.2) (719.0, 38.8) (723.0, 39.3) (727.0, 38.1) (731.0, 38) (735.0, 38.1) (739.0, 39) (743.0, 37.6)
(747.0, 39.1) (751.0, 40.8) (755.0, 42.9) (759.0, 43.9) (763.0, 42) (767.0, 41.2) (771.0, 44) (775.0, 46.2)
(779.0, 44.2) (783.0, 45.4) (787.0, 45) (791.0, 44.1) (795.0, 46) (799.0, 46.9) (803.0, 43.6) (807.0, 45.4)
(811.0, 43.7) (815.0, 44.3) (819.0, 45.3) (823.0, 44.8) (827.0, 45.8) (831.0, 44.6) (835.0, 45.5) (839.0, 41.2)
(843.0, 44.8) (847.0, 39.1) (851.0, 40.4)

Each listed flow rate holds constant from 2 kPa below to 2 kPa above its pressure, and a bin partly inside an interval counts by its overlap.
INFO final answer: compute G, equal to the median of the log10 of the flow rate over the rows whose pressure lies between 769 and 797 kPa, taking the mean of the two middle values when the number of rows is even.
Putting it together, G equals 1.65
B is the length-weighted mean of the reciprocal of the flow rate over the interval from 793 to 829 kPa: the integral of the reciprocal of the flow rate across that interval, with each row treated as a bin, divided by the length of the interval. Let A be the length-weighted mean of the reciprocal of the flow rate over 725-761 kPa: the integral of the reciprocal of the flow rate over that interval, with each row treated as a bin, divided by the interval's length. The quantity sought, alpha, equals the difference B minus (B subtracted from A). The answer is 0.0191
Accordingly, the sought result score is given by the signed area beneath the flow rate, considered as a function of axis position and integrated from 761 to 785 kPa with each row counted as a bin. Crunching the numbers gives 1052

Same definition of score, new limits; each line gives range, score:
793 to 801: 372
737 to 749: 463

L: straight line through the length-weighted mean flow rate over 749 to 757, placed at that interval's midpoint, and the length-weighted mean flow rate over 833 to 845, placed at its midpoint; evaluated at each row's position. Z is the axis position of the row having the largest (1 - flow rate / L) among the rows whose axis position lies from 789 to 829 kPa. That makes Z 811.0 kPa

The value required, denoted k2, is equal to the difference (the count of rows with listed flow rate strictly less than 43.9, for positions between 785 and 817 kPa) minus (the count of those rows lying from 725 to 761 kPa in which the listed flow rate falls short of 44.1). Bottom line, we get -7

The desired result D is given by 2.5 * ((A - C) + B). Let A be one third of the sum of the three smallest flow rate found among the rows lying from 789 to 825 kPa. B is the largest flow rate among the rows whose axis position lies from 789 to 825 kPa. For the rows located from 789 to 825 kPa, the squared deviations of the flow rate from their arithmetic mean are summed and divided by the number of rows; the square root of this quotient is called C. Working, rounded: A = 44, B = 46.9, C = 1.0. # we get 224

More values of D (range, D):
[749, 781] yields 215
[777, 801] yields 226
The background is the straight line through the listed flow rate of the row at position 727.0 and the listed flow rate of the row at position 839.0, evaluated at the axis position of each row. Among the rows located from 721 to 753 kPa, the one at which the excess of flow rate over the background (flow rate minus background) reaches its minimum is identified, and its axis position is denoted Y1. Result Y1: 743.0 kPa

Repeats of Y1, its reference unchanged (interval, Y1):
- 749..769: 767.0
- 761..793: 767.0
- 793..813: 811.0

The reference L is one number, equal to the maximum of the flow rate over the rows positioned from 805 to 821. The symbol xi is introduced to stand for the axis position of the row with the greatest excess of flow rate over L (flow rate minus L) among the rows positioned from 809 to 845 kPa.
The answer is 827.0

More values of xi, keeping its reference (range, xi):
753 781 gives 775.0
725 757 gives 755.0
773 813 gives 799.0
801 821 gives 807.0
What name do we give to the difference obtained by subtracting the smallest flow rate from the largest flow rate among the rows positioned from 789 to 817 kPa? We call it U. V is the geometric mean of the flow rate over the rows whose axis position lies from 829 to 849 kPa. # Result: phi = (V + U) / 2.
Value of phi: 23.1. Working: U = 3.3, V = 43.0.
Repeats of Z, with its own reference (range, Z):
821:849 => 847.0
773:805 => 803.0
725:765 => 743.0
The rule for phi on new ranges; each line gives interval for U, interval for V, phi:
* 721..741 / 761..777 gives 22.3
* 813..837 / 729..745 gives 19.8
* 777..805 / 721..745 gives 20.8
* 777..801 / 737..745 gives 20.5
